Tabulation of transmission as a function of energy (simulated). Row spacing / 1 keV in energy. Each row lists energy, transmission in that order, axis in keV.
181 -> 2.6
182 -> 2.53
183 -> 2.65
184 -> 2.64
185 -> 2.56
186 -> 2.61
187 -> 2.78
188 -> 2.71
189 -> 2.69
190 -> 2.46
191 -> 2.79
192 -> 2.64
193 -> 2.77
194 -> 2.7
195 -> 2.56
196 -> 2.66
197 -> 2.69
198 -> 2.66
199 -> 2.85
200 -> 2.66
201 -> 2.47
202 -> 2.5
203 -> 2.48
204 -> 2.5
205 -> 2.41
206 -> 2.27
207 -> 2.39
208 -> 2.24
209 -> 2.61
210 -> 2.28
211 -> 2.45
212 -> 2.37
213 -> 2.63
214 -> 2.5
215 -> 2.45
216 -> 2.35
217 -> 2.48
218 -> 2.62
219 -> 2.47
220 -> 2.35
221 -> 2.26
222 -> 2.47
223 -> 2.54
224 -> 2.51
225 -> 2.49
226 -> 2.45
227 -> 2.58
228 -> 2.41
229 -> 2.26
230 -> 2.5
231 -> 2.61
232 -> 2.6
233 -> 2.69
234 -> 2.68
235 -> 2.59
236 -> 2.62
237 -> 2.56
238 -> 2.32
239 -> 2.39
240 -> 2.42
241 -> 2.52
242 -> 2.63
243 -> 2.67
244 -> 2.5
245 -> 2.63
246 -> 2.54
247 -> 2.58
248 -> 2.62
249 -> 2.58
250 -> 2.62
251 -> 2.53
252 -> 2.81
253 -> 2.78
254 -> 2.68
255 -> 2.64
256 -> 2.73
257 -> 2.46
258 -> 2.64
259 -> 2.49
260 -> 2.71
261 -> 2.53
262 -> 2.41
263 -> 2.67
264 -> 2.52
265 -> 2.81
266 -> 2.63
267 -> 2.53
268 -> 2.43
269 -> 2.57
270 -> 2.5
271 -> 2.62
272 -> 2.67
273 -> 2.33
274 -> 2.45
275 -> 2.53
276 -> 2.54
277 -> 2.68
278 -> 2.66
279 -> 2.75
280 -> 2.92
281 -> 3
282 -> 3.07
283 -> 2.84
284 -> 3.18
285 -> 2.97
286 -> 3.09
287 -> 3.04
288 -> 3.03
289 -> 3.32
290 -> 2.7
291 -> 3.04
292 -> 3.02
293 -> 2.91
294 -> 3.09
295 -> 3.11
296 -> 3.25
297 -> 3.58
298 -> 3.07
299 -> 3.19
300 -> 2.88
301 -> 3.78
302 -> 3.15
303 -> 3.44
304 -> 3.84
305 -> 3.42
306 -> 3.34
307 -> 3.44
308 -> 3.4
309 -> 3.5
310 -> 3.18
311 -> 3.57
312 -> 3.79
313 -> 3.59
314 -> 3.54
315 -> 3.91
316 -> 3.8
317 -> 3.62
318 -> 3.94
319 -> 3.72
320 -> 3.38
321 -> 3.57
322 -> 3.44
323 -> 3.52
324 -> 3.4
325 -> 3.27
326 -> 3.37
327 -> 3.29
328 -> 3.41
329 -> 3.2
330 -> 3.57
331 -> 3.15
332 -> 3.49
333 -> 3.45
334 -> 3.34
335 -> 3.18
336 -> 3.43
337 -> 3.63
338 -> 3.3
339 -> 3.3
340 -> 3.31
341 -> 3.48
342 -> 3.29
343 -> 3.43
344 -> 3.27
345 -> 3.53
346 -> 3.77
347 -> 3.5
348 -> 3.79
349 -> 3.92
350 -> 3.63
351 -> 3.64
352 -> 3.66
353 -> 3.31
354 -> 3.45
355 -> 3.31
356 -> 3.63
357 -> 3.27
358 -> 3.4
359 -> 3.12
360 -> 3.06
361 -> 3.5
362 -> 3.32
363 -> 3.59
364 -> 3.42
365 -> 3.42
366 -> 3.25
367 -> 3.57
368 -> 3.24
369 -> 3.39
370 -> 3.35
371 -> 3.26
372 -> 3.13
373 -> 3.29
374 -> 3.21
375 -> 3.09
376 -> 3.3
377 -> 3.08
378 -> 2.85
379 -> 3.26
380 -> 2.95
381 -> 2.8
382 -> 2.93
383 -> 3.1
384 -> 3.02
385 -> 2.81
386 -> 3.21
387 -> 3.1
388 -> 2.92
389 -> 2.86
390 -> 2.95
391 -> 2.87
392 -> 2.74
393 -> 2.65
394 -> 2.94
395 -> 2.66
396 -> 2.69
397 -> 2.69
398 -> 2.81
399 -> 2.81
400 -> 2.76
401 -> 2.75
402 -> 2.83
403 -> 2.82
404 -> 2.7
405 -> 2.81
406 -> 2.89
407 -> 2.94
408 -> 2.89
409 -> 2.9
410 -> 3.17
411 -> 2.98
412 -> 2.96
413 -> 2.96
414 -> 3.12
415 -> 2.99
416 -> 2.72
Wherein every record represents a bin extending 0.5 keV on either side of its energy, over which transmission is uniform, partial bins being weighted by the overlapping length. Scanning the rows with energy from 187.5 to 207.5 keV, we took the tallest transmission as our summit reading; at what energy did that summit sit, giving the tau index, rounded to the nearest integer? 199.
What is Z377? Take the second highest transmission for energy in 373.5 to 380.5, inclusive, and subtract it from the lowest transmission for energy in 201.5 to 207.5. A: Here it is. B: -0.99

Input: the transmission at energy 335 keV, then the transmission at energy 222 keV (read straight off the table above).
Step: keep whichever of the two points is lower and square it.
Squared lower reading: 6.1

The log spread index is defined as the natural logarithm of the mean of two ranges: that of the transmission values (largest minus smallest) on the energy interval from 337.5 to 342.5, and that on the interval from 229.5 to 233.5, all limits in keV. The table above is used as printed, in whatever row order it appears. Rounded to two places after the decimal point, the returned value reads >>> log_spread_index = -1.66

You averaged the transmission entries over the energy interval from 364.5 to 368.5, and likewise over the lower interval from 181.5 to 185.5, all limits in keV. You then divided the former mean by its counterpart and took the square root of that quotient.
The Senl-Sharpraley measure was 1.14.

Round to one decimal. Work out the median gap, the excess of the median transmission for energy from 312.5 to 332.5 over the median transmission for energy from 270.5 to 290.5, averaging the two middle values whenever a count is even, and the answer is 0.7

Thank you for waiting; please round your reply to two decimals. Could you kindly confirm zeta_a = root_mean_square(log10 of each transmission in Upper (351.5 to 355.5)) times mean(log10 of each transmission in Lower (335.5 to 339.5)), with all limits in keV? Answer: 0.29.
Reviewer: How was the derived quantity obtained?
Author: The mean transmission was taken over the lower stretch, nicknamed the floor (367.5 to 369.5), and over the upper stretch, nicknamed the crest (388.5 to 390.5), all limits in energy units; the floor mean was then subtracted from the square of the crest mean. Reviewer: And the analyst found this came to 5.1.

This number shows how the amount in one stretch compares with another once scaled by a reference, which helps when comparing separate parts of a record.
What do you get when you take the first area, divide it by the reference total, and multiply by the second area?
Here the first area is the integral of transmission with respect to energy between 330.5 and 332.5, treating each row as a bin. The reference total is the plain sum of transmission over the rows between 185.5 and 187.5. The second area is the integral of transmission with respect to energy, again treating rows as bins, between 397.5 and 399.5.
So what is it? 6.9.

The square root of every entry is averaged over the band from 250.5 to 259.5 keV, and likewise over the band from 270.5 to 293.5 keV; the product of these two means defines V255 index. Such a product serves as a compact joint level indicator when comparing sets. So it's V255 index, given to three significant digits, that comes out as 2.74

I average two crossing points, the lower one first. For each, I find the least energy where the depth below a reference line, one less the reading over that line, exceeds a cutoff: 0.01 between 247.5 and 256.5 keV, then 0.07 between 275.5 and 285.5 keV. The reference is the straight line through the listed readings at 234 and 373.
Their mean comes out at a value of 262.0 keV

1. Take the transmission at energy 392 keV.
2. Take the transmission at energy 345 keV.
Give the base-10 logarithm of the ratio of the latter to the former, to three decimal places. 0.110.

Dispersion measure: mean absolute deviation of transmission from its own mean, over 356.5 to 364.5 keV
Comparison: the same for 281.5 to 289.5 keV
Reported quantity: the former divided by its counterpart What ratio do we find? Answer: 1.46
